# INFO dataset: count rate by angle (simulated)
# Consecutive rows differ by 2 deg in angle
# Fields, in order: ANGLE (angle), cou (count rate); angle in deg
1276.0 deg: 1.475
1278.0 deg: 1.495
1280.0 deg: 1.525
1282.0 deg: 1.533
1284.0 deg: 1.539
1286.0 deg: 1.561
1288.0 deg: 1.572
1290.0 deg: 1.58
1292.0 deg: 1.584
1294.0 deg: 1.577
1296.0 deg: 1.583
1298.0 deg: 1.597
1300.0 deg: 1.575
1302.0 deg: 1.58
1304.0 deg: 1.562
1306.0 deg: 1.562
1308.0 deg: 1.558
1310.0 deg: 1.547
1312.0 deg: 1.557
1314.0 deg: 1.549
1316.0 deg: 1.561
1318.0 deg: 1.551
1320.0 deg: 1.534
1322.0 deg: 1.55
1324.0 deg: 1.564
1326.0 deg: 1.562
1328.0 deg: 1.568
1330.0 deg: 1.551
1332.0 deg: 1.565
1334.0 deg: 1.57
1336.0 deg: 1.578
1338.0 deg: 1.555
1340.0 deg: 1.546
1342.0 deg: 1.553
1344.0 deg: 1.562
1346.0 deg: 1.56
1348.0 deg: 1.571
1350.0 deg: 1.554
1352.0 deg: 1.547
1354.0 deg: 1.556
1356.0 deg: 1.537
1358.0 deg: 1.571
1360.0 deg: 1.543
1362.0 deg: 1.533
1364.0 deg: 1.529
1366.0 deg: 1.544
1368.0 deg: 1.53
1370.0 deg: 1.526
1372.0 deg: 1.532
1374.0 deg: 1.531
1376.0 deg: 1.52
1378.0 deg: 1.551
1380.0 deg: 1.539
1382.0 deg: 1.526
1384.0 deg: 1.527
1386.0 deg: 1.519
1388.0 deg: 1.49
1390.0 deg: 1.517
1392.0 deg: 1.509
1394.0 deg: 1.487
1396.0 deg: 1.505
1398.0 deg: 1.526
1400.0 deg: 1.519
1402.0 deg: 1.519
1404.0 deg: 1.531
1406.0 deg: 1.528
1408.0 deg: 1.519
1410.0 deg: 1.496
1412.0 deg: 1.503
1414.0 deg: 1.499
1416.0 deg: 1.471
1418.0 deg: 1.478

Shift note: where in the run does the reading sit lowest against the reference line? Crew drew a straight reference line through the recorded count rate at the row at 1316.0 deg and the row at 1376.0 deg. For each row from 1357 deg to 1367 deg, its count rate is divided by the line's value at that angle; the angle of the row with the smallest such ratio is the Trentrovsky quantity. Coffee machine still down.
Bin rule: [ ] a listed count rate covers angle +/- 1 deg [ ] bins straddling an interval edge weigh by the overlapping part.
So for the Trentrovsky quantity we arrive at 1364.0 deg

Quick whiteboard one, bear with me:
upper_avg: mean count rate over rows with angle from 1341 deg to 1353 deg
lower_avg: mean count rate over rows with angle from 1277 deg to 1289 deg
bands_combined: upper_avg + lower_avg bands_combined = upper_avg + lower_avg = 3.10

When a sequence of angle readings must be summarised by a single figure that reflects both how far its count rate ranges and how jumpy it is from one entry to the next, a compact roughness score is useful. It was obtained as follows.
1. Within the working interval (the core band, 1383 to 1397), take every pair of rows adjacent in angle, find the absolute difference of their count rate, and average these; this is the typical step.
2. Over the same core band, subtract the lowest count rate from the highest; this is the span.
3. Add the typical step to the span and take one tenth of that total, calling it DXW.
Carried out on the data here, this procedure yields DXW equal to 0.0059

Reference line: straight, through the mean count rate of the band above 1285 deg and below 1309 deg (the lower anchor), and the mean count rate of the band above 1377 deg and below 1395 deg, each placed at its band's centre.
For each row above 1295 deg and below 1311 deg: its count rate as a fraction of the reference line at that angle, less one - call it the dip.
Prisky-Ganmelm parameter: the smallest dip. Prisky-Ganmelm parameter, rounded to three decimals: -0.012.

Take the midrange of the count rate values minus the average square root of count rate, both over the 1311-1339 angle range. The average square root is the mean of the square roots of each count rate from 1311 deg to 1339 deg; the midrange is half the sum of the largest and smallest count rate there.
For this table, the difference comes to 0.308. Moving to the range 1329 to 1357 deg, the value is 0.310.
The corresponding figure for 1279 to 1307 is 0.309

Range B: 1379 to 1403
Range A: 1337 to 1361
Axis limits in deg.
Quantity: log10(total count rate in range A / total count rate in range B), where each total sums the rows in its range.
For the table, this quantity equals 0.011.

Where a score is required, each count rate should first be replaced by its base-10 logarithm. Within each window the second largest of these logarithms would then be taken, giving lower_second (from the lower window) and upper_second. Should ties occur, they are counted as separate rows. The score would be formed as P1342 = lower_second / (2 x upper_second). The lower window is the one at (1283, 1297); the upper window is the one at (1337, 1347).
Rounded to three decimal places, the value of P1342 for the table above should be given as 0.516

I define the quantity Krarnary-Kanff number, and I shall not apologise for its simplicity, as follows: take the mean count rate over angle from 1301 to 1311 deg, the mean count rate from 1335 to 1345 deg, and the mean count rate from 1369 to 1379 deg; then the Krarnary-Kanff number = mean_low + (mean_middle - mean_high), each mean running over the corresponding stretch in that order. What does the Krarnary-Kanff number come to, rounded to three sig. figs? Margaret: 1.59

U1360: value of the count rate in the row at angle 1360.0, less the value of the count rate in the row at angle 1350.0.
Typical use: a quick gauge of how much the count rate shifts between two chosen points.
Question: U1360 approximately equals -0.011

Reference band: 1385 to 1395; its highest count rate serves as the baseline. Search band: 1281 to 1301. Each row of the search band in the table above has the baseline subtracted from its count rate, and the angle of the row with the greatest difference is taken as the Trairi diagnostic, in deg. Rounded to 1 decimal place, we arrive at 1298.0 deg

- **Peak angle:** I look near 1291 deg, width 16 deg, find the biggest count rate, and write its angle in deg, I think 1298.0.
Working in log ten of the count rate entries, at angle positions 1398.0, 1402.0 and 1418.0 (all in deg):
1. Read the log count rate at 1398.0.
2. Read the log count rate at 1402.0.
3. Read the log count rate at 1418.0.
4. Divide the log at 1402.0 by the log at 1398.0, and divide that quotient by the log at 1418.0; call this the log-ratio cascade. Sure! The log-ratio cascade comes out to 5.83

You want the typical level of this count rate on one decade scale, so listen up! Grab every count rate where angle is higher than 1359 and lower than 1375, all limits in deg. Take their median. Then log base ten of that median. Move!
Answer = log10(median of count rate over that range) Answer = 0.185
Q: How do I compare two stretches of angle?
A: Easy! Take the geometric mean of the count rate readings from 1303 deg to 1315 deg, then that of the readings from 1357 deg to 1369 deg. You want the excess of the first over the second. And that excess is 0.014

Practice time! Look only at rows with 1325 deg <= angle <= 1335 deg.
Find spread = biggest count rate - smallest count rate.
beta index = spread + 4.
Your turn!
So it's 4.02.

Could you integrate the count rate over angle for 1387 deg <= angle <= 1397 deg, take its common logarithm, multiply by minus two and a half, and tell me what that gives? -2.94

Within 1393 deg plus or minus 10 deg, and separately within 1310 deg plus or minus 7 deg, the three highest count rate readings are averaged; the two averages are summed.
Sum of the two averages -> 3.09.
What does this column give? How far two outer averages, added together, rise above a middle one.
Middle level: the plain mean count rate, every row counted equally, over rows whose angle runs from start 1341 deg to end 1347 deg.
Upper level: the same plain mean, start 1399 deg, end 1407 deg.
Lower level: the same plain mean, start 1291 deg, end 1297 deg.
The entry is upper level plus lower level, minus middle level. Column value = 1.55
